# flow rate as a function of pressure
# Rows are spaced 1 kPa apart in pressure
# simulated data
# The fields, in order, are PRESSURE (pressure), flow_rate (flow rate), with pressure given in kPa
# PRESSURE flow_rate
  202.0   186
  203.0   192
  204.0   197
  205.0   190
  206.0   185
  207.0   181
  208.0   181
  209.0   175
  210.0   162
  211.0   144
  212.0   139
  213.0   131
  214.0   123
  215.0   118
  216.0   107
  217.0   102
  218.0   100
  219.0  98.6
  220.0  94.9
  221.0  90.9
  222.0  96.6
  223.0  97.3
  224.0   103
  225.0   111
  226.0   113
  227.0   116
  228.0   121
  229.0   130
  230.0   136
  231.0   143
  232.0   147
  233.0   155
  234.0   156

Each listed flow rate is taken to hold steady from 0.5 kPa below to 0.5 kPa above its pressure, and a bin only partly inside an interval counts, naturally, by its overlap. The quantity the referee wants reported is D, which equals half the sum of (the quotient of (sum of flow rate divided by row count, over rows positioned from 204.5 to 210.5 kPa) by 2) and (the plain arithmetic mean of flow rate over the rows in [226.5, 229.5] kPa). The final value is 106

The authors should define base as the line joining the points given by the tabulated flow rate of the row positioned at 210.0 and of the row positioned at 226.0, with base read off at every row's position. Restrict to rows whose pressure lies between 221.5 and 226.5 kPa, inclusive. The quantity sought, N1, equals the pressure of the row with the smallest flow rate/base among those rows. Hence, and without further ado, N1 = 222.0 kPa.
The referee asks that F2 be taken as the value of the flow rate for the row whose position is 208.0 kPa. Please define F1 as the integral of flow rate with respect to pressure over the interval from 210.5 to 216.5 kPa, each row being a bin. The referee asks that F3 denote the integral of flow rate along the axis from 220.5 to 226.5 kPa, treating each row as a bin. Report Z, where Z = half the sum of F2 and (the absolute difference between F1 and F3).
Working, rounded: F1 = 762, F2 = 181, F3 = 612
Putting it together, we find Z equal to 166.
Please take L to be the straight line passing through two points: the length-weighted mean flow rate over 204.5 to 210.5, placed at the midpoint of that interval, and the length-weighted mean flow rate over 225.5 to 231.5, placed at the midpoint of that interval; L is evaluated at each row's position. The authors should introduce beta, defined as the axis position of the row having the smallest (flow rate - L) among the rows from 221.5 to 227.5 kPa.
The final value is 222.0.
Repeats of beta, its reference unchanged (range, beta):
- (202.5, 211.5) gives 211.0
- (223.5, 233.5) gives 224.0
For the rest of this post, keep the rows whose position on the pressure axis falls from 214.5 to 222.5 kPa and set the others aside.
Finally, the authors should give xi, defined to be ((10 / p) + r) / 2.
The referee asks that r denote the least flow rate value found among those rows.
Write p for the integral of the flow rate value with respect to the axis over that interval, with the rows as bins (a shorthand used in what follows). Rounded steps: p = 808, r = 90.9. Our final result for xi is 45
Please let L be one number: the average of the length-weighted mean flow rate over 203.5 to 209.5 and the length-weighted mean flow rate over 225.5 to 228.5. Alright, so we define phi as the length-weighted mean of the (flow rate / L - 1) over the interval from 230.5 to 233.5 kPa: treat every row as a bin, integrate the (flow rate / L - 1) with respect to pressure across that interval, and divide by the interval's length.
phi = -0.02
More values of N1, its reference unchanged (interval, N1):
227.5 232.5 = 228.0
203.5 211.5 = 211.0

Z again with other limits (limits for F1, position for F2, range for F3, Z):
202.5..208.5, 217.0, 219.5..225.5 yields 317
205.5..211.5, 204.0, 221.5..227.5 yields 294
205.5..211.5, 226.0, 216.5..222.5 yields 279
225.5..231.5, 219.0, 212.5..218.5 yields 88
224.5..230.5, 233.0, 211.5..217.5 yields 81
